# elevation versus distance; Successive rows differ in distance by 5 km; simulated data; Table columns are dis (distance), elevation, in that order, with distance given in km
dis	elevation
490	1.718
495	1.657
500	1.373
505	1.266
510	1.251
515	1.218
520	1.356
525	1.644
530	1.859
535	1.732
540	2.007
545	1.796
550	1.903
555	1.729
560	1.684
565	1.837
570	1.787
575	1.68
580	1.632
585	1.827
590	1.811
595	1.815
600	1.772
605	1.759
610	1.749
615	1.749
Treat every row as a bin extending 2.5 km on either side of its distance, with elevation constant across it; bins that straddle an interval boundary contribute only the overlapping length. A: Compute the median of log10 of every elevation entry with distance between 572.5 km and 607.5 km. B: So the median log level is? 0.248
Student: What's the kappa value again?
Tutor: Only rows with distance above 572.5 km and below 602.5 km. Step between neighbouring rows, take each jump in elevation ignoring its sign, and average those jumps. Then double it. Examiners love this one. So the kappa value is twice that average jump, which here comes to 0.12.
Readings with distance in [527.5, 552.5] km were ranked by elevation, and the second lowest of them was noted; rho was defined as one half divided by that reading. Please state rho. 0.278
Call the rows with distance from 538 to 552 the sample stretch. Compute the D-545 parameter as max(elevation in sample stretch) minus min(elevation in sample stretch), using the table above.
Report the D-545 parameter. 0.21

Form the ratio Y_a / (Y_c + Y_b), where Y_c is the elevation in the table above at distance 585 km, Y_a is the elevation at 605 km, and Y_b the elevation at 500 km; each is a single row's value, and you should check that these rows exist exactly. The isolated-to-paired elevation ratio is 0.55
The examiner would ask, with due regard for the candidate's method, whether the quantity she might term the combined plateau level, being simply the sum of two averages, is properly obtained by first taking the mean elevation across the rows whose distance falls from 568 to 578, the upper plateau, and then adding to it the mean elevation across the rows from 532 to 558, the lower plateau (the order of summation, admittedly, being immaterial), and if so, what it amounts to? 3.6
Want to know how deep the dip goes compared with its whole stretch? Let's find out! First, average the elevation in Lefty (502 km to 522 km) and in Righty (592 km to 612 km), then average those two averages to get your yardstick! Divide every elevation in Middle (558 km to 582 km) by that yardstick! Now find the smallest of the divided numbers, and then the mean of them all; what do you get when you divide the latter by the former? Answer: 1.06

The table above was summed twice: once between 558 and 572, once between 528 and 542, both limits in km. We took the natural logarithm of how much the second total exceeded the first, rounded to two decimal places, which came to -1.24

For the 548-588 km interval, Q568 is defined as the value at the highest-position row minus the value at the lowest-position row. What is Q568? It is -0.08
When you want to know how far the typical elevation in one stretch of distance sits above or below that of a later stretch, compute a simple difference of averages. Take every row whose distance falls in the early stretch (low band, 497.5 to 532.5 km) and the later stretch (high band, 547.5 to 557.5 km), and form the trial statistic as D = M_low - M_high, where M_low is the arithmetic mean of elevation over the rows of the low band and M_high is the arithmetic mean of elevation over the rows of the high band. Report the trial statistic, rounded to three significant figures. -0.392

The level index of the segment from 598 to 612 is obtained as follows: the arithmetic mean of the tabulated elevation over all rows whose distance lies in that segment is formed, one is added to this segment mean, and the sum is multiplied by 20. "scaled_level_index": 55.2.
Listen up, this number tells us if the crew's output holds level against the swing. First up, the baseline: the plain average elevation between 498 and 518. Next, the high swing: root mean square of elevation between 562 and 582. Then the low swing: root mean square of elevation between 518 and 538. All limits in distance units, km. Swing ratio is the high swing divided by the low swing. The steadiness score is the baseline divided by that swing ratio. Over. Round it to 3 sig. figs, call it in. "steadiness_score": 1.22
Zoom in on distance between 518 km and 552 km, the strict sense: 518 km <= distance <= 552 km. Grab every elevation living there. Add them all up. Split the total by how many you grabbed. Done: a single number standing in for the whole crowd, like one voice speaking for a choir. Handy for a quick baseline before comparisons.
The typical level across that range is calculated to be 1.76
